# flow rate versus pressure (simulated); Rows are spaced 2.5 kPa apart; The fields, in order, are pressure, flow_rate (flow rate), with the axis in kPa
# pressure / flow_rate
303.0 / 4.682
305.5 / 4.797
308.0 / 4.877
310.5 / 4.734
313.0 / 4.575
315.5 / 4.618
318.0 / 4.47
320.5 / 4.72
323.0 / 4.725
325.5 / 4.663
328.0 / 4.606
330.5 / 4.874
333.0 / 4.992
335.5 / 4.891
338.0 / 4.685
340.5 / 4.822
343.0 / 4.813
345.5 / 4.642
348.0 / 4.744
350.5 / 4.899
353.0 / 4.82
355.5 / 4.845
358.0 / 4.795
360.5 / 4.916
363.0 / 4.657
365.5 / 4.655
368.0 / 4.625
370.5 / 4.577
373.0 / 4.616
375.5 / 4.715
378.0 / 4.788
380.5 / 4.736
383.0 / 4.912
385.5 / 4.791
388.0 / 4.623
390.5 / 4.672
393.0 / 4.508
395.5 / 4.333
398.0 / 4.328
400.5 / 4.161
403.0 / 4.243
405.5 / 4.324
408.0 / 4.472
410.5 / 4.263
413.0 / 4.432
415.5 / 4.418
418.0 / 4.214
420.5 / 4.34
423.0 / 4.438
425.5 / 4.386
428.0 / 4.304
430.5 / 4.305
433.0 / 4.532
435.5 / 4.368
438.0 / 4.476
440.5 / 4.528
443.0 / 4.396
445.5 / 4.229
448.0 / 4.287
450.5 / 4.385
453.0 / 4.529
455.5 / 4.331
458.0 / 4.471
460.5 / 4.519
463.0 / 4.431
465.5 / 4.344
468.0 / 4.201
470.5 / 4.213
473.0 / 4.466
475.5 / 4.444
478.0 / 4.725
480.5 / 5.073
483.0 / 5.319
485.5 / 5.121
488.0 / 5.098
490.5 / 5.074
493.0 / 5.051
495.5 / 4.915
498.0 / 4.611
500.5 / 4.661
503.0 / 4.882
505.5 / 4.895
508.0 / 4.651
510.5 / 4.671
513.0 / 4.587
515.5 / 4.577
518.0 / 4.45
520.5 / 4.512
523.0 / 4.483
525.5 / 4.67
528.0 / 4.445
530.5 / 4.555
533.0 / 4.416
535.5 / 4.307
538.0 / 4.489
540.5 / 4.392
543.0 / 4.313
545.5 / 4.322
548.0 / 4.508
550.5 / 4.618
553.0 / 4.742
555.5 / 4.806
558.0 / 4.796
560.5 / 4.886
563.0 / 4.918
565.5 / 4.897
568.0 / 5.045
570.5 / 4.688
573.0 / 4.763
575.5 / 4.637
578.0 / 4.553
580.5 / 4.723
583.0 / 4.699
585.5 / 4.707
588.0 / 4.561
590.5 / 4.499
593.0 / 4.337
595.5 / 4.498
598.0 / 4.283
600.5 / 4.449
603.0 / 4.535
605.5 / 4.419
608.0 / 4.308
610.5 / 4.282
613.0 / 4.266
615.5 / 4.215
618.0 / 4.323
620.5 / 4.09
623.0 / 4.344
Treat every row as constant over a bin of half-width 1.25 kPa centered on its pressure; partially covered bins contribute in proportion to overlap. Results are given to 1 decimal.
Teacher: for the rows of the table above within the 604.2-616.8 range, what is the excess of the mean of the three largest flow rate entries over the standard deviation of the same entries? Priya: 4.3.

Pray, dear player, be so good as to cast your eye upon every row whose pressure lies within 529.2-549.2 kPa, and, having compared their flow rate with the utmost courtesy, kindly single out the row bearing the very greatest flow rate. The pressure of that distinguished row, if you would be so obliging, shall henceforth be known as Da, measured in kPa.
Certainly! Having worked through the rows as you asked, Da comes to 530.5 kPa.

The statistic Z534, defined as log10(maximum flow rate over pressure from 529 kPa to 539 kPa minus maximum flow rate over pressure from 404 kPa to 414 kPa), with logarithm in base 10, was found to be -1.1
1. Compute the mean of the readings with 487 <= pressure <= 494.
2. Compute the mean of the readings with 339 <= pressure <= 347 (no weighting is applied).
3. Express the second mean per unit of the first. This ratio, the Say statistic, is 0.94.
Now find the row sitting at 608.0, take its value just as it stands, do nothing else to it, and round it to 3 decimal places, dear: 4.308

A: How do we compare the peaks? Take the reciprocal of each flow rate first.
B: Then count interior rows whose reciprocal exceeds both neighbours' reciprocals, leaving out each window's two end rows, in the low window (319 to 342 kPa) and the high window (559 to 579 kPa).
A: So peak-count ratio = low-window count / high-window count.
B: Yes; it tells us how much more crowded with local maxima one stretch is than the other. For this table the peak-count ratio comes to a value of 1.0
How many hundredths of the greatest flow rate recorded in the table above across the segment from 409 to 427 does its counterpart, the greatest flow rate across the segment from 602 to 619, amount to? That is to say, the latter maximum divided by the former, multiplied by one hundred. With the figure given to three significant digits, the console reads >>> 102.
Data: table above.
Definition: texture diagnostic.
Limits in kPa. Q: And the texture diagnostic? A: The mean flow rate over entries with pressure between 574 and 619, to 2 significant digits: 4.5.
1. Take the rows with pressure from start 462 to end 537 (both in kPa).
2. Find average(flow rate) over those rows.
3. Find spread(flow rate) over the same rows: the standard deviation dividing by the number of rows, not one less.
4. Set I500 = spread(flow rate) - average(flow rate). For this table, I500 -4.37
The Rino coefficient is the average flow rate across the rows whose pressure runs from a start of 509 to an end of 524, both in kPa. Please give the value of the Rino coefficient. 4.55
